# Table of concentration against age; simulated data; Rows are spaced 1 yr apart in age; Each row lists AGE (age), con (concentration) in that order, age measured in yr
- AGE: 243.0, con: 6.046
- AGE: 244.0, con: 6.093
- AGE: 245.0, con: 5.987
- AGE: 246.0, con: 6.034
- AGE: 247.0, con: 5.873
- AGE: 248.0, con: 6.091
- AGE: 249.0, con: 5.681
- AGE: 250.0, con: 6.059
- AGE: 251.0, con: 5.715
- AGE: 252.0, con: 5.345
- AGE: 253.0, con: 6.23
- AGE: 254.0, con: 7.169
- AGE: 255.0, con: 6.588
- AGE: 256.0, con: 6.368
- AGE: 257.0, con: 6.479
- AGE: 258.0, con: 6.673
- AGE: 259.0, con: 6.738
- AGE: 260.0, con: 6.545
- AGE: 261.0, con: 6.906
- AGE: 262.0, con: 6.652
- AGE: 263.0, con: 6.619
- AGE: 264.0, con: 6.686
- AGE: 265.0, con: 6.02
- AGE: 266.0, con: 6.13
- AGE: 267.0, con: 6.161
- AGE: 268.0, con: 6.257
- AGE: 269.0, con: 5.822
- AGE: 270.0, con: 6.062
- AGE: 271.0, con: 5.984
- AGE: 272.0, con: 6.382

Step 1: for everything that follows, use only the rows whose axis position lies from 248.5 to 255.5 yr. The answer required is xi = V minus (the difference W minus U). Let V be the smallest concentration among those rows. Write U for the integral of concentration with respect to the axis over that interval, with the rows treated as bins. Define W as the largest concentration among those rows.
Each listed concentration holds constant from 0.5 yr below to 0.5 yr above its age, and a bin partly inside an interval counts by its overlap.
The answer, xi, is 41.0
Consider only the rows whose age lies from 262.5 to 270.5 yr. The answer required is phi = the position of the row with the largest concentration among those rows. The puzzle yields 264.0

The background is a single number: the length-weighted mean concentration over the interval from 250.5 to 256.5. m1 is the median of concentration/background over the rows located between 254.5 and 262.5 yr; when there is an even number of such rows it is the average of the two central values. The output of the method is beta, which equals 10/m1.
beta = 9.4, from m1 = 1.06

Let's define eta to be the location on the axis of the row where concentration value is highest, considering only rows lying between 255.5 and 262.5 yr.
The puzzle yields 261.0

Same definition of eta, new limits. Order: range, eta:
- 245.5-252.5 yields 248.0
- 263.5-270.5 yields 264.0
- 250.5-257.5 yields 254.0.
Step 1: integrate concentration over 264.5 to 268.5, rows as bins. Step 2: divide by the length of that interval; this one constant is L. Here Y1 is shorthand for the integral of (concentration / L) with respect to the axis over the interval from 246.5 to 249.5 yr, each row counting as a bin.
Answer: 2.87 yr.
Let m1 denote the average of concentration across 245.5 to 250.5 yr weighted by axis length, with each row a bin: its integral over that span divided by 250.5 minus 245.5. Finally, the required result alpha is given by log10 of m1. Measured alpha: 0.77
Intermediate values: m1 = 5.9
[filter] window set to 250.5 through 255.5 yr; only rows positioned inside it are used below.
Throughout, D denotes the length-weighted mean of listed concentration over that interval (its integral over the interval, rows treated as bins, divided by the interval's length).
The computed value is 6.21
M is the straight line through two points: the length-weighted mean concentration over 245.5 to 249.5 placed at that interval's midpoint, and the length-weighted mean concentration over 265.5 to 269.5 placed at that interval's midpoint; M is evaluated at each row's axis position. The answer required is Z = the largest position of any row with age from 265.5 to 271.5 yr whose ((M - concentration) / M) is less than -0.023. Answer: 268.0 yr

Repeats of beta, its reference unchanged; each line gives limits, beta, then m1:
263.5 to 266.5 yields 10.2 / 0.98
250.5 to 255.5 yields 10.0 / 1.00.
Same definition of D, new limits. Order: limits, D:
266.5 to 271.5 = 6.06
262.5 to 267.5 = 6.32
